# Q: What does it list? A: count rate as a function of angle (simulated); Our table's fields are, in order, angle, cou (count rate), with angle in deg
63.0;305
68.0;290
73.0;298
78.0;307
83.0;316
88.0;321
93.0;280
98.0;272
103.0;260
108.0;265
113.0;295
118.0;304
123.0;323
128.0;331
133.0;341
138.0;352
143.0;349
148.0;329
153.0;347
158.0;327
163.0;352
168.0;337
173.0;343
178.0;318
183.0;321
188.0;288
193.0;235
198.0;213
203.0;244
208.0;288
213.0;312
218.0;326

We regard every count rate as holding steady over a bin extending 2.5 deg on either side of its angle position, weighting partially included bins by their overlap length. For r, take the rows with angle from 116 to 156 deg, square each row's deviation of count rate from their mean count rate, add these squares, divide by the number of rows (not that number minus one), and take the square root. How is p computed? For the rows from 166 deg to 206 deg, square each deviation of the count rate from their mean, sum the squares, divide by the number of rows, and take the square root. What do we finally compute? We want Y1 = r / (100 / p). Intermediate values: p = 47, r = 15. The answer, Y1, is 7.1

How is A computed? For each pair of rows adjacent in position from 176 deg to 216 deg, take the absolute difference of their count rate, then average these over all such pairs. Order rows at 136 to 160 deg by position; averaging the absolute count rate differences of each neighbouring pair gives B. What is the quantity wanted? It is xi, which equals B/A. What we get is 0.51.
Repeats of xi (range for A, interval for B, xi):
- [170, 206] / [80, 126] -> 0.58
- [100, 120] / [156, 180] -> 1.21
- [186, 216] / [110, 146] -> 0.29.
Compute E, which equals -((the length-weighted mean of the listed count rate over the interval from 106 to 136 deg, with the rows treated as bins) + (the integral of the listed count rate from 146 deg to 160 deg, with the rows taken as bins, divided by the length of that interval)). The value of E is -646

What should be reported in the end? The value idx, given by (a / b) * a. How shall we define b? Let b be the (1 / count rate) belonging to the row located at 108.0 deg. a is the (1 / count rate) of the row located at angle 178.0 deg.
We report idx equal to 0.0026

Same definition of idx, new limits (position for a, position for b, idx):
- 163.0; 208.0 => 0.0023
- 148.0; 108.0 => 0.0024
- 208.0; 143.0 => 0.0042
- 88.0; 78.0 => 0.0030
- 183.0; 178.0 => 0.0031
